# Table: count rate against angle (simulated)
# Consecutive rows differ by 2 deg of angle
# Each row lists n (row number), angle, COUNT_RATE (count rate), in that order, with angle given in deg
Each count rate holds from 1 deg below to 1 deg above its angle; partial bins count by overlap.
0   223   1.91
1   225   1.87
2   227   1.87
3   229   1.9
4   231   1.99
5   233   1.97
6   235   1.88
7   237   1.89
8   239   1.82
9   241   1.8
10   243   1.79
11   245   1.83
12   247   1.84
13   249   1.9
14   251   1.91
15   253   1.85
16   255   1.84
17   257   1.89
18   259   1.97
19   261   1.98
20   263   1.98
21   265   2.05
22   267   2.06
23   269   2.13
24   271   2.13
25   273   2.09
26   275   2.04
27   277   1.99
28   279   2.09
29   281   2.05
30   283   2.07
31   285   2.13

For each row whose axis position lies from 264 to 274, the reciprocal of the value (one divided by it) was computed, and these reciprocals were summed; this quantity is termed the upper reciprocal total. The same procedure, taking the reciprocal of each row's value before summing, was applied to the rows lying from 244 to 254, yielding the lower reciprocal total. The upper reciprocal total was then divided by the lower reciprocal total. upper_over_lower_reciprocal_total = 0.892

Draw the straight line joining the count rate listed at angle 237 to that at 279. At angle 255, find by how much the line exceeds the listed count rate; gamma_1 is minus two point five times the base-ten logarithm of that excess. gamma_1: 2.2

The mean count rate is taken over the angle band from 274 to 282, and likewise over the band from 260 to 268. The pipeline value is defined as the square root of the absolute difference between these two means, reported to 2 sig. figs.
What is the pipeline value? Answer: 0.16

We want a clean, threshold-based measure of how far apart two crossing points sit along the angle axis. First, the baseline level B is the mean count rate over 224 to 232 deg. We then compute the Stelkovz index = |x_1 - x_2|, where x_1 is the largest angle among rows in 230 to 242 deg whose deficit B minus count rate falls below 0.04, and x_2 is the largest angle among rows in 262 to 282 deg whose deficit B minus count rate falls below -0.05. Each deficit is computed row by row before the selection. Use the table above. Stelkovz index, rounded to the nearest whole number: 44 deg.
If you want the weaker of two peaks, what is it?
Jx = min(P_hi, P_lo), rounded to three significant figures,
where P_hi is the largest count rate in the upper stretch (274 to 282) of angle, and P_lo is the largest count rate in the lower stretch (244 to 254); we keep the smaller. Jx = 1.91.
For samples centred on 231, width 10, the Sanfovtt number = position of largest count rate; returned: 231 deg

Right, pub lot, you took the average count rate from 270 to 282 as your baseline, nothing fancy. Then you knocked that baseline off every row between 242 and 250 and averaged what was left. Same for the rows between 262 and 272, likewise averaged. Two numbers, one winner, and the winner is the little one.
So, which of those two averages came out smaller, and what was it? -0.225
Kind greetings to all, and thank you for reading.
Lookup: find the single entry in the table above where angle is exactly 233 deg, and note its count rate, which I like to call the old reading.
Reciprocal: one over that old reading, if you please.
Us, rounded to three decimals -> 0.508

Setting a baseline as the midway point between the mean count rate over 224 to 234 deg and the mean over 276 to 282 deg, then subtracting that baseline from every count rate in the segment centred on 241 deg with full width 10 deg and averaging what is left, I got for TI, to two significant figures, -0.16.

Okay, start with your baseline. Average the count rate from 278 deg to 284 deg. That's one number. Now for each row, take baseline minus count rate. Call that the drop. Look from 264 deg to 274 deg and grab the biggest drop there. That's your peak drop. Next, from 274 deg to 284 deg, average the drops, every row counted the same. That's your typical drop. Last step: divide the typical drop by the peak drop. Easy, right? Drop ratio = 1.1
